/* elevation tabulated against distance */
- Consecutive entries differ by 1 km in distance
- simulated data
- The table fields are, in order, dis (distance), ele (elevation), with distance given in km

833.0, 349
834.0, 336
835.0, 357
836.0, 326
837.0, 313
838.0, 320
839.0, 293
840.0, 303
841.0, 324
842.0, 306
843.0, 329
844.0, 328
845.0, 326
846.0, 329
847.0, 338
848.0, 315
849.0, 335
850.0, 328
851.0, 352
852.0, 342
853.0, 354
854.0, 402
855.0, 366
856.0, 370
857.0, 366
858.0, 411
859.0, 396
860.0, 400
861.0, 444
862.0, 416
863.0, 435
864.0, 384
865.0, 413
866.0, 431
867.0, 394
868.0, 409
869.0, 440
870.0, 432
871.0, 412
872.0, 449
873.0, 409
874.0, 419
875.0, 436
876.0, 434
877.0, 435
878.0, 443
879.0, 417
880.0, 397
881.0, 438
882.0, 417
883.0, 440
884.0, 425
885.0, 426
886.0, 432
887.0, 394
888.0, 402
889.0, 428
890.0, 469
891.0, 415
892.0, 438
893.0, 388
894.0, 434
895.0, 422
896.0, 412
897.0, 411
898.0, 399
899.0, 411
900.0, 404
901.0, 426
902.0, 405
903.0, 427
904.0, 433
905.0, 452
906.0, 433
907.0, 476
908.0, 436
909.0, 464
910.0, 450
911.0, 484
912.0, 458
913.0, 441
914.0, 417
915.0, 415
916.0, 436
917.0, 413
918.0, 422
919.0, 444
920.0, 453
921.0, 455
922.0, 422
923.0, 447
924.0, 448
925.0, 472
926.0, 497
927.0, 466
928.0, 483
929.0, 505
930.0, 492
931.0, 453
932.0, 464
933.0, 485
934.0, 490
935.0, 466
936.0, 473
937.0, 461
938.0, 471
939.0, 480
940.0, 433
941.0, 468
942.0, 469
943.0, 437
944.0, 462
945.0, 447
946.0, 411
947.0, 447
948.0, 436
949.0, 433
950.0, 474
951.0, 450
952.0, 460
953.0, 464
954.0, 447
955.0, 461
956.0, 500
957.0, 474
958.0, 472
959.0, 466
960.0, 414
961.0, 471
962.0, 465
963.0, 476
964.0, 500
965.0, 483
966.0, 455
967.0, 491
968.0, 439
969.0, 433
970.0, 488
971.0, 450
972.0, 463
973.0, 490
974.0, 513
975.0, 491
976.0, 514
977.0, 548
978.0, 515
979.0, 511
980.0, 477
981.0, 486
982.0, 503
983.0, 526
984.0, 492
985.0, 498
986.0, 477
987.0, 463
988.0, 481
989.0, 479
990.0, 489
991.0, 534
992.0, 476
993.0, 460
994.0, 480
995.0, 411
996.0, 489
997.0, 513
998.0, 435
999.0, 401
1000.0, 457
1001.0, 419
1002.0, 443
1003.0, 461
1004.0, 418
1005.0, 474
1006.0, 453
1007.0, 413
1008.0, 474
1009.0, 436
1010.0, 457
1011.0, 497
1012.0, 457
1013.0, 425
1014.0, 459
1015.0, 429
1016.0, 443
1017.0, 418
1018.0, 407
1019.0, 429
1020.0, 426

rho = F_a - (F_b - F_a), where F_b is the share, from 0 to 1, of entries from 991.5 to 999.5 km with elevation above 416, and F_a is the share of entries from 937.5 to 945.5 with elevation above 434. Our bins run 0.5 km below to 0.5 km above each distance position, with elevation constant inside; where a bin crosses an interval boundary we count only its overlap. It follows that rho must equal 1.00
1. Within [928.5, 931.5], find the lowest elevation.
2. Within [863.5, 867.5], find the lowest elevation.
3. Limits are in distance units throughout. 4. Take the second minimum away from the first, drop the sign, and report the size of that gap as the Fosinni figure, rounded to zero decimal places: 69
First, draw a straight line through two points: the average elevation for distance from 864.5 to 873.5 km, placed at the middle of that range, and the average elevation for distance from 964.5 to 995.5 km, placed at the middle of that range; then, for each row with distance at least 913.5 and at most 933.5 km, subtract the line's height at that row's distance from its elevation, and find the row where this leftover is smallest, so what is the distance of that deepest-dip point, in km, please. 917.0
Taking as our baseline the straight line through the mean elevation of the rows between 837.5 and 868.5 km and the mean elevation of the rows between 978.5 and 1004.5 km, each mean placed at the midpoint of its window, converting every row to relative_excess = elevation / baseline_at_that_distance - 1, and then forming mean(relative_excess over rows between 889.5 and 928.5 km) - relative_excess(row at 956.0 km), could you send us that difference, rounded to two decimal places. -0.05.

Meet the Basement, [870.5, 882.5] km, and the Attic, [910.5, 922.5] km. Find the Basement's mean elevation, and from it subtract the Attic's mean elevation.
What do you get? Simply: -13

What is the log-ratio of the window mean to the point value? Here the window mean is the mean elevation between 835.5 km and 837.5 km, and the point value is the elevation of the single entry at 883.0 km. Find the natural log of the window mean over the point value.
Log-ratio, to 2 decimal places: -0.32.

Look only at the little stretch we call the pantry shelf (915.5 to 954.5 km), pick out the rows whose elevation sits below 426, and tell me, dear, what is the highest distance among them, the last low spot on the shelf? 946.0 km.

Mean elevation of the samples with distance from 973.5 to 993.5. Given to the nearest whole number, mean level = 497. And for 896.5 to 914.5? 435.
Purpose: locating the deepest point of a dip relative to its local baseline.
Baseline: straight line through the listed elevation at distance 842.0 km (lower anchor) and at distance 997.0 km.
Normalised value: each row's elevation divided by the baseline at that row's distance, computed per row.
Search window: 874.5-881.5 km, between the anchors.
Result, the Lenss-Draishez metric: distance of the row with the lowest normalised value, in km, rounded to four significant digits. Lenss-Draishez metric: 880.0 km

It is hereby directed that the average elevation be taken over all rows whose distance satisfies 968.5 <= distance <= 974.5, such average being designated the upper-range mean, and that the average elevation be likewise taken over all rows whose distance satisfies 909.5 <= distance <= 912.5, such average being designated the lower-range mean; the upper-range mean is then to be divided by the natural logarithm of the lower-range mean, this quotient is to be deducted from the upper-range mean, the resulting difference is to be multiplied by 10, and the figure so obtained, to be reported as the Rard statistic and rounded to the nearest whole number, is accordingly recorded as 3958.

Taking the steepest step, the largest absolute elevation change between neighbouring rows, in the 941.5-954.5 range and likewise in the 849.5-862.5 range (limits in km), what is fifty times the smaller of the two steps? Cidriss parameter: 2050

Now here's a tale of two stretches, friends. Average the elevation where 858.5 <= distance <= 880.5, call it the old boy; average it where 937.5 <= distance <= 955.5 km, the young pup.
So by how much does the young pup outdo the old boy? 33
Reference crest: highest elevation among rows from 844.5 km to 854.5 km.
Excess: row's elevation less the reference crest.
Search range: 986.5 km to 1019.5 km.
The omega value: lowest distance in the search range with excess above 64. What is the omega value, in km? 988.0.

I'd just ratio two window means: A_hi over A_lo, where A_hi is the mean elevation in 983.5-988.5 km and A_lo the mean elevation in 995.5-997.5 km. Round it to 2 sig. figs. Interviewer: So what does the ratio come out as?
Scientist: 0.96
